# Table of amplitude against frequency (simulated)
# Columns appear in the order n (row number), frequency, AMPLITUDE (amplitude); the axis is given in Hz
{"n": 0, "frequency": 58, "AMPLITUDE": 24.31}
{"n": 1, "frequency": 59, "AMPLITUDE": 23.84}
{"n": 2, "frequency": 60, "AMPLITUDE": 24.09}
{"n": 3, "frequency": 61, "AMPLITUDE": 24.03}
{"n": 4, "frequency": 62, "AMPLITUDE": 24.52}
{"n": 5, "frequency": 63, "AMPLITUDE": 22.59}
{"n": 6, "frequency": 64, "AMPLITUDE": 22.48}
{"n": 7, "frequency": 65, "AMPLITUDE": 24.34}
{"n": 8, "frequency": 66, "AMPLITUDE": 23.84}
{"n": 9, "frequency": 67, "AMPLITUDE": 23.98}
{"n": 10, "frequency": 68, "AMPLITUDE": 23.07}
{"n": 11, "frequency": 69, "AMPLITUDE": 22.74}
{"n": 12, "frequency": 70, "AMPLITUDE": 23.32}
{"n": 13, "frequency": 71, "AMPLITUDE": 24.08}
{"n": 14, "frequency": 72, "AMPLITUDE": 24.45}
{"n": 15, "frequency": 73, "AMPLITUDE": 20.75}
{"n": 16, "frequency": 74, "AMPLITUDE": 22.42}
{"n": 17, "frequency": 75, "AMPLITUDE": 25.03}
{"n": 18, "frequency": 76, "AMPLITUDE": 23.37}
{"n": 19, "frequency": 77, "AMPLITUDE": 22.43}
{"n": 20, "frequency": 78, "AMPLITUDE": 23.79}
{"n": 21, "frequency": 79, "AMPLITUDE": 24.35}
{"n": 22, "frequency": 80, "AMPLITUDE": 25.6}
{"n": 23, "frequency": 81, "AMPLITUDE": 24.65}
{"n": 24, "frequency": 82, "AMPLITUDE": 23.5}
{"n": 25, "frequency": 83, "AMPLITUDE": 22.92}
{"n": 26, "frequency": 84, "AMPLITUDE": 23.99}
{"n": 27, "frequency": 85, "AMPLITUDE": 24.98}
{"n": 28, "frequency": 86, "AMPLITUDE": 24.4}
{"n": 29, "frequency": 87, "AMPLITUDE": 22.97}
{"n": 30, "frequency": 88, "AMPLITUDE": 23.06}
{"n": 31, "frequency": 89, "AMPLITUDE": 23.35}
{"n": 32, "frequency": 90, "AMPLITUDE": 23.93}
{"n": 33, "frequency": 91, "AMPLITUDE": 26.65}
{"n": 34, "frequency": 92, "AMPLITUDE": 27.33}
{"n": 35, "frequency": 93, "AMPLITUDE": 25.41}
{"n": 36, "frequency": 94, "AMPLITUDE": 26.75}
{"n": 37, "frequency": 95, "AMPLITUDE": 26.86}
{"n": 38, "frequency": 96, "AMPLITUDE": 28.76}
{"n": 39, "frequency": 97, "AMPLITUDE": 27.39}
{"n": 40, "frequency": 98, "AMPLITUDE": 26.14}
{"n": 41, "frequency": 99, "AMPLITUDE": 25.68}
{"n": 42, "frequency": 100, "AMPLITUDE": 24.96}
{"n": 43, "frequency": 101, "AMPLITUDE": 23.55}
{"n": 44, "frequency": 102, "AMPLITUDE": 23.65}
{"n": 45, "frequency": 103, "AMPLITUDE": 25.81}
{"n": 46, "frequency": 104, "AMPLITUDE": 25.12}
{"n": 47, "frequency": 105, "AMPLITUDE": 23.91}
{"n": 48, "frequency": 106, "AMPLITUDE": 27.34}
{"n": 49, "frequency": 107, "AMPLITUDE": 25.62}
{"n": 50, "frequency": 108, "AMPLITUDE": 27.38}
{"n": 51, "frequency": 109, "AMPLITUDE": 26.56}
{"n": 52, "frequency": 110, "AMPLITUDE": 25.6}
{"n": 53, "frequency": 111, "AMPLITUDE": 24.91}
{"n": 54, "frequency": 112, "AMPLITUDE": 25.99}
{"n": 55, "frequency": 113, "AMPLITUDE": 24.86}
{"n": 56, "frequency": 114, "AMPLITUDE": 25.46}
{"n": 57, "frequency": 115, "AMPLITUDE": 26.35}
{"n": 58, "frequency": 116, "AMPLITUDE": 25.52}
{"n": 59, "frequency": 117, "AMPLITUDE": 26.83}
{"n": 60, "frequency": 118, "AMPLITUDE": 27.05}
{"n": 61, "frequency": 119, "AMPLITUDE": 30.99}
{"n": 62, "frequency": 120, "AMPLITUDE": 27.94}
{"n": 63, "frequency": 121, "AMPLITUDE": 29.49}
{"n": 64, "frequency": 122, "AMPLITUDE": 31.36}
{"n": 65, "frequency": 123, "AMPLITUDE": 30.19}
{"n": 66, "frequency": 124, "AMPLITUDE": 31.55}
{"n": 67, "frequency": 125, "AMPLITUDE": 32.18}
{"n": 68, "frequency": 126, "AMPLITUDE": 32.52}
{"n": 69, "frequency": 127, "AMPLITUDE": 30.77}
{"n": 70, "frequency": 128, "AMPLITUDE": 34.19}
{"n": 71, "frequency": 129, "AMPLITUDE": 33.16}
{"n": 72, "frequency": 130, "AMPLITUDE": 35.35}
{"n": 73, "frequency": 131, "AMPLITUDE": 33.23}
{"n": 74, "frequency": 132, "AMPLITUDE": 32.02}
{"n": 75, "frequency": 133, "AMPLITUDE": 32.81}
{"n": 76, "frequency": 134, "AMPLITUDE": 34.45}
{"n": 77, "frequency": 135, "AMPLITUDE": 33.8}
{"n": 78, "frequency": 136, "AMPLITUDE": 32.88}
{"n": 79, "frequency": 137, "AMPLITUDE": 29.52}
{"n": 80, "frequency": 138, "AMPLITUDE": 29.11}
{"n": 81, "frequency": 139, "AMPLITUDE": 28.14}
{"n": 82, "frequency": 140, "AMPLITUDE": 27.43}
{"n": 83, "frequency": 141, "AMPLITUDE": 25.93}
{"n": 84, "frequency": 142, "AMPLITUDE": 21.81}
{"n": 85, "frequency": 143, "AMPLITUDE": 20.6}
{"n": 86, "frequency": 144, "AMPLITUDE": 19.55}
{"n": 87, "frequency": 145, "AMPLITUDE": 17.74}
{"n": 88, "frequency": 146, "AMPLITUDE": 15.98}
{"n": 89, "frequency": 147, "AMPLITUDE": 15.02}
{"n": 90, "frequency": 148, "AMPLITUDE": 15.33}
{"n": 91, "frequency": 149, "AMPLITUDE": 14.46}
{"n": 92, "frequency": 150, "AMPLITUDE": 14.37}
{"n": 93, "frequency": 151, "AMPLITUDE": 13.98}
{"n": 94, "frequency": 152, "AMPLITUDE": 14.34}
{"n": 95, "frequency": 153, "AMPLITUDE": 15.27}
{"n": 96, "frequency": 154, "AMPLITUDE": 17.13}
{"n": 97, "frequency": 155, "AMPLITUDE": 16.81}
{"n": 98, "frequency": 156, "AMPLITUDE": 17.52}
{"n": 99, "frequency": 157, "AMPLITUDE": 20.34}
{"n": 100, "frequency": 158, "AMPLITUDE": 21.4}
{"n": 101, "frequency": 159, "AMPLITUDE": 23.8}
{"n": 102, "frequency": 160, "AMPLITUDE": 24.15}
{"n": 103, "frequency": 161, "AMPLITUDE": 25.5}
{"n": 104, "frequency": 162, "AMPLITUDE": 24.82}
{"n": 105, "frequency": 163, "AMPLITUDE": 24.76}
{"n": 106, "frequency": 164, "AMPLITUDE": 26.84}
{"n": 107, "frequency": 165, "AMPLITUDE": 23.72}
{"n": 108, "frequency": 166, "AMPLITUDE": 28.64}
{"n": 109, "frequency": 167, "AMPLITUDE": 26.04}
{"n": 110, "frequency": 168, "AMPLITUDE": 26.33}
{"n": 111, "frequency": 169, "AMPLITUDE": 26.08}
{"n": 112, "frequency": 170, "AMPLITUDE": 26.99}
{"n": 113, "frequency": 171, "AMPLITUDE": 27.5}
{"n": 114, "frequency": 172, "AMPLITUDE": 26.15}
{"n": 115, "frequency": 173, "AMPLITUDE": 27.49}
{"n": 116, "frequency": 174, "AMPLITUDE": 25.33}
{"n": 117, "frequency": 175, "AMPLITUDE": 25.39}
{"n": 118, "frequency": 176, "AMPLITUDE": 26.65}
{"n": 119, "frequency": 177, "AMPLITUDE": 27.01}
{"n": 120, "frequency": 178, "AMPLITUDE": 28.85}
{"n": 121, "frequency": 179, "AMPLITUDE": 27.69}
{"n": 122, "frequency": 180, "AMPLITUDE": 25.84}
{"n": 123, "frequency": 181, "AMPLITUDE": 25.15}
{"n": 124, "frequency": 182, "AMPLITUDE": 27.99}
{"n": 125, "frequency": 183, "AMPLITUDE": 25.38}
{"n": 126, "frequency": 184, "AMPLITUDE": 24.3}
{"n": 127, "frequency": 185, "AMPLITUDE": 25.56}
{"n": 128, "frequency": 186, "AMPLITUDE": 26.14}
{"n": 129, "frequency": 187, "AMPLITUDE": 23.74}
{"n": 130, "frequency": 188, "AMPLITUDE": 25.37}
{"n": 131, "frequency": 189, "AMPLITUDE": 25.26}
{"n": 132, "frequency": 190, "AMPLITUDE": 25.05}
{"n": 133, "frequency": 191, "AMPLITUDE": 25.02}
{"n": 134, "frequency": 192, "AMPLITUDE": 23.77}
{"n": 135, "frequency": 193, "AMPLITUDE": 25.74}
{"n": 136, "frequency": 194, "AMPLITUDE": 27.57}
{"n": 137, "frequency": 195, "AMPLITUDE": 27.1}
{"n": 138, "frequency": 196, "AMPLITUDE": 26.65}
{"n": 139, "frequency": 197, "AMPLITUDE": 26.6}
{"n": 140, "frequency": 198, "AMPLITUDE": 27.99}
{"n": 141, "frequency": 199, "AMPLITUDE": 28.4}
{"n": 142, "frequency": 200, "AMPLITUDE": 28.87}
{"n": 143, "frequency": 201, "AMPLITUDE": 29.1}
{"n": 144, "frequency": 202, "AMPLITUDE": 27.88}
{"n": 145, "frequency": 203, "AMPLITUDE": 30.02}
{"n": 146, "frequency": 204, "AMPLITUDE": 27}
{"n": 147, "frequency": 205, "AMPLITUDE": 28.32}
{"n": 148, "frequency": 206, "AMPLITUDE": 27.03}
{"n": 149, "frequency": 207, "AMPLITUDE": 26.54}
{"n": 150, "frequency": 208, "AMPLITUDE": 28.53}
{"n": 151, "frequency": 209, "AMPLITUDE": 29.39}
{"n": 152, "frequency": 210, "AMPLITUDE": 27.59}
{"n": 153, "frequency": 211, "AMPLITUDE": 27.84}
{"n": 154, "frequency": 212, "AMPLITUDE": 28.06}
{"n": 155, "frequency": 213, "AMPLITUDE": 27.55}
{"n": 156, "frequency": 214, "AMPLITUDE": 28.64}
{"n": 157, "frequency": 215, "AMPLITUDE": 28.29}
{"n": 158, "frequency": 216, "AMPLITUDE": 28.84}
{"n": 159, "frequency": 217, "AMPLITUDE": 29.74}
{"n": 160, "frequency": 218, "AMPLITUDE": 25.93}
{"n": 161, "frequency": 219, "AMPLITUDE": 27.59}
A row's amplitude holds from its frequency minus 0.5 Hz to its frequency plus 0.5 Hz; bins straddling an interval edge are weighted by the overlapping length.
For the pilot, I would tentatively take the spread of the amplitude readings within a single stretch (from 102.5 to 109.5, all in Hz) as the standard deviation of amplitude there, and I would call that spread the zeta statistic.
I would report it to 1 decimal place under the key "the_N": 1.2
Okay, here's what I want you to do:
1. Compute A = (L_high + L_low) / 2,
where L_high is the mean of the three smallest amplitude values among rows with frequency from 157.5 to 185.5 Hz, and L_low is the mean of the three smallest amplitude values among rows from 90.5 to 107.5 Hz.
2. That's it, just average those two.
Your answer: 23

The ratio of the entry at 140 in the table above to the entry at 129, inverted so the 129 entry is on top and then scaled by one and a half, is 1.81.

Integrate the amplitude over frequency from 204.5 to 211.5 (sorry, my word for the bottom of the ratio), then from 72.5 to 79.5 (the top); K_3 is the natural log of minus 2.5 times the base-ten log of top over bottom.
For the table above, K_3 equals -1.6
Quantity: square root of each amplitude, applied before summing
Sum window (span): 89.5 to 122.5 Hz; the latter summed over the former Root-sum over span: 169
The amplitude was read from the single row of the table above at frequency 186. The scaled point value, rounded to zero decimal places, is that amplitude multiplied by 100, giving 2614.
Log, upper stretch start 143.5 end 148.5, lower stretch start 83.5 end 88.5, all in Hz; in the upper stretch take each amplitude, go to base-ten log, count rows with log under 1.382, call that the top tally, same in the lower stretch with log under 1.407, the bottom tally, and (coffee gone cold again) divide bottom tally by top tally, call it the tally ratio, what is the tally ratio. 1.0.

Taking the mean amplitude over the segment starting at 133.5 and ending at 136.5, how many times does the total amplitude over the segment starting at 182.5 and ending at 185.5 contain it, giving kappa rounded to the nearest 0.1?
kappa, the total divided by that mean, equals 2.2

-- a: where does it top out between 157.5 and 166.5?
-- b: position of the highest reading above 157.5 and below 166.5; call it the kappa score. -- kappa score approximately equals 166 Hz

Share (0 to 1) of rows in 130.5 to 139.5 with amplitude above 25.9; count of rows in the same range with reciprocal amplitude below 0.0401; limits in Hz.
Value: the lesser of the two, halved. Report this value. 0.50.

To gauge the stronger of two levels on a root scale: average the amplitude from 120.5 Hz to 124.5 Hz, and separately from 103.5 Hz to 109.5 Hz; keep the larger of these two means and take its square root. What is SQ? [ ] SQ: 5.54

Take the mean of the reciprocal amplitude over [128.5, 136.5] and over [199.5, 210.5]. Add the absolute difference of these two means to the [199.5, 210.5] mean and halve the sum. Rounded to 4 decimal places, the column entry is 0.0205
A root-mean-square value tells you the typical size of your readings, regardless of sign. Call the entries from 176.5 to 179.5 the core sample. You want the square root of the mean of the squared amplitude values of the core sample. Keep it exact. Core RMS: 27.9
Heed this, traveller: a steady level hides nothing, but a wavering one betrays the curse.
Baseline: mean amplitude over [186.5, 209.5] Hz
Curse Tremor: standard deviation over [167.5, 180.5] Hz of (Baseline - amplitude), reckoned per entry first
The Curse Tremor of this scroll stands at 1.0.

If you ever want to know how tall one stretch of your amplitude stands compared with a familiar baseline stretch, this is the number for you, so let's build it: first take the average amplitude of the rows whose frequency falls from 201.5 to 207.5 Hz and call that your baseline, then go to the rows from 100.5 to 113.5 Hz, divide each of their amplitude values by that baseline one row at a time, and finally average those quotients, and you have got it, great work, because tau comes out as 0.91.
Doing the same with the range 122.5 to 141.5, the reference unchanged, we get 1.13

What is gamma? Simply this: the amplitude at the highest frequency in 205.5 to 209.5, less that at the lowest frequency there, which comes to 2.4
